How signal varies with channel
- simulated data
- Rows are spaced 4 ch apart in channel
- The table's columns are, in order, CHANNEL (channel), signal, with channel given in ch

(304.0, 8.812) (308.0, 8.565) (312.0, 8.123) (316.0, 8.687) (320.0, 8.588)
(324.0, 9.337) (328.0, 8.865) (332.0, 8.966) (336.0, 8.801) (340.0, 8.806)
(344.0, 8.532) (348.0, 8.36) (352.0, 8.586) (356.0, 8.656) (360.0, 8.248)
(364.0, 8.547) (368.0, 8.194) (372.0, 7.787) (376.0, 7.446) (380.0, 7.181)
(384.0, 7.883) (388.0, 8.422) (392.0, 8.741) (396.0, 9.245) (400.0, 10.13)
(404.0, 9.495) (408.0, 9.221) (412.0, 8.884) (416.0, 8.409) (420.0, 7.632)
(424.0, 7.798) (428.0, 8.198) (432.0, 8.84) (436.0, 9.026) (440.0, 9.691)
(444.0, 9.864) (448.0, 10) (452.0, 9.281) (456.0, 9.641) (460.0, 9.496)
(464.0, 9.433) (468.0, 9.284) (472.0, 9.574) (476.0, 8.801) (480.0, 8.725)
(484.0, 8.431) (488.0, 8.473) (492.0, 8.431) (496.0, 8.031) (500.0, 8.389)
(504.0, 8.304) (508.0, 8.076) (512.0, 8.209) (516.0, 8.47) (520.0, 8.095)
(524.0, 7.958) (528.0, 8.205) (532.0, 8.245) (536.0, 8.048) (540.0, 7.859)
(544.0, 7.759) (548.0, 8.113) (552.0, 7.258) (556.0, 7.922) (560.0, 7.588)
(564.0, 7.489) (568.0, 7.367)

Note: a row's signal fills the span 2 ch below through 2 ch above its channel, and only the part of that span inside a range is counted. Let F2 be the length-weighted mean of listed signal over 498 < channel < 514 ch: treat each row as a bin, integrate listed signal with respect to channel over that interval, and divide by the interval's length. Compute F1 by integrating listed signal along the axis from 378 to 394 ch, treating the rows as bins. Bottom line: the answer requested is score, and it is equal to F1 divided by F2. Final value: 15.6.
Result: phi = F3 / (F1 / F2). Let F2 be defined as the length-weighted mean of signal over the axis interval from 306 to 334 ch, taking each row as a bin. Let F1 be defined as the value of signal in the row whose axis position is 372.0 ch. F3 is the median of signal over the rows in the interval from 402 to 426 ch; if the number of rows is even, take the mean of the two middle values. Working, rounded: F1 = 7.787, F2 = 8.7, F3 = 8.65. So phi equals 9.7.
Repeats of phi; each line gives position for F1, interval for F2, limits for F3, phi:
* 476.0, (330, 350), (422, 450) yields 8.9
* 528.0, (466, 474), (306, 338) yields 10.0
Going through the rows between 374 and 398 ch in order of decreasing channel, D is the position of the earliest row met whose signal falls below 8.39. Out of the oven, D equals 384.0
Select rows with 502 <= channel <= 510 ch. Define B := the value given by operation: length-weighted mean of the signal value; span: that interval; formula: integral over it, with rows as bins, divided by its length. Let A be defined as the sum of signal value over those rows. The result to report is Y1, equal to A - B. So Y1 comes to 8.19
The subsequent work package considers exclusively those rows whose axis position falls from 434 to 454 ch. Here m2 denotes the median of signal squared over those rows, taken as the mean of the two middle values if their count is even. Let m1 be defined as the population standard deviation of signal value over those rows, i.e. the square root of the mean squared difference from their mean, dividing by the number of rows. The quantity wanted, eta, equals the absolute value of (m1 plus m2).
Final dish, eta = 94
